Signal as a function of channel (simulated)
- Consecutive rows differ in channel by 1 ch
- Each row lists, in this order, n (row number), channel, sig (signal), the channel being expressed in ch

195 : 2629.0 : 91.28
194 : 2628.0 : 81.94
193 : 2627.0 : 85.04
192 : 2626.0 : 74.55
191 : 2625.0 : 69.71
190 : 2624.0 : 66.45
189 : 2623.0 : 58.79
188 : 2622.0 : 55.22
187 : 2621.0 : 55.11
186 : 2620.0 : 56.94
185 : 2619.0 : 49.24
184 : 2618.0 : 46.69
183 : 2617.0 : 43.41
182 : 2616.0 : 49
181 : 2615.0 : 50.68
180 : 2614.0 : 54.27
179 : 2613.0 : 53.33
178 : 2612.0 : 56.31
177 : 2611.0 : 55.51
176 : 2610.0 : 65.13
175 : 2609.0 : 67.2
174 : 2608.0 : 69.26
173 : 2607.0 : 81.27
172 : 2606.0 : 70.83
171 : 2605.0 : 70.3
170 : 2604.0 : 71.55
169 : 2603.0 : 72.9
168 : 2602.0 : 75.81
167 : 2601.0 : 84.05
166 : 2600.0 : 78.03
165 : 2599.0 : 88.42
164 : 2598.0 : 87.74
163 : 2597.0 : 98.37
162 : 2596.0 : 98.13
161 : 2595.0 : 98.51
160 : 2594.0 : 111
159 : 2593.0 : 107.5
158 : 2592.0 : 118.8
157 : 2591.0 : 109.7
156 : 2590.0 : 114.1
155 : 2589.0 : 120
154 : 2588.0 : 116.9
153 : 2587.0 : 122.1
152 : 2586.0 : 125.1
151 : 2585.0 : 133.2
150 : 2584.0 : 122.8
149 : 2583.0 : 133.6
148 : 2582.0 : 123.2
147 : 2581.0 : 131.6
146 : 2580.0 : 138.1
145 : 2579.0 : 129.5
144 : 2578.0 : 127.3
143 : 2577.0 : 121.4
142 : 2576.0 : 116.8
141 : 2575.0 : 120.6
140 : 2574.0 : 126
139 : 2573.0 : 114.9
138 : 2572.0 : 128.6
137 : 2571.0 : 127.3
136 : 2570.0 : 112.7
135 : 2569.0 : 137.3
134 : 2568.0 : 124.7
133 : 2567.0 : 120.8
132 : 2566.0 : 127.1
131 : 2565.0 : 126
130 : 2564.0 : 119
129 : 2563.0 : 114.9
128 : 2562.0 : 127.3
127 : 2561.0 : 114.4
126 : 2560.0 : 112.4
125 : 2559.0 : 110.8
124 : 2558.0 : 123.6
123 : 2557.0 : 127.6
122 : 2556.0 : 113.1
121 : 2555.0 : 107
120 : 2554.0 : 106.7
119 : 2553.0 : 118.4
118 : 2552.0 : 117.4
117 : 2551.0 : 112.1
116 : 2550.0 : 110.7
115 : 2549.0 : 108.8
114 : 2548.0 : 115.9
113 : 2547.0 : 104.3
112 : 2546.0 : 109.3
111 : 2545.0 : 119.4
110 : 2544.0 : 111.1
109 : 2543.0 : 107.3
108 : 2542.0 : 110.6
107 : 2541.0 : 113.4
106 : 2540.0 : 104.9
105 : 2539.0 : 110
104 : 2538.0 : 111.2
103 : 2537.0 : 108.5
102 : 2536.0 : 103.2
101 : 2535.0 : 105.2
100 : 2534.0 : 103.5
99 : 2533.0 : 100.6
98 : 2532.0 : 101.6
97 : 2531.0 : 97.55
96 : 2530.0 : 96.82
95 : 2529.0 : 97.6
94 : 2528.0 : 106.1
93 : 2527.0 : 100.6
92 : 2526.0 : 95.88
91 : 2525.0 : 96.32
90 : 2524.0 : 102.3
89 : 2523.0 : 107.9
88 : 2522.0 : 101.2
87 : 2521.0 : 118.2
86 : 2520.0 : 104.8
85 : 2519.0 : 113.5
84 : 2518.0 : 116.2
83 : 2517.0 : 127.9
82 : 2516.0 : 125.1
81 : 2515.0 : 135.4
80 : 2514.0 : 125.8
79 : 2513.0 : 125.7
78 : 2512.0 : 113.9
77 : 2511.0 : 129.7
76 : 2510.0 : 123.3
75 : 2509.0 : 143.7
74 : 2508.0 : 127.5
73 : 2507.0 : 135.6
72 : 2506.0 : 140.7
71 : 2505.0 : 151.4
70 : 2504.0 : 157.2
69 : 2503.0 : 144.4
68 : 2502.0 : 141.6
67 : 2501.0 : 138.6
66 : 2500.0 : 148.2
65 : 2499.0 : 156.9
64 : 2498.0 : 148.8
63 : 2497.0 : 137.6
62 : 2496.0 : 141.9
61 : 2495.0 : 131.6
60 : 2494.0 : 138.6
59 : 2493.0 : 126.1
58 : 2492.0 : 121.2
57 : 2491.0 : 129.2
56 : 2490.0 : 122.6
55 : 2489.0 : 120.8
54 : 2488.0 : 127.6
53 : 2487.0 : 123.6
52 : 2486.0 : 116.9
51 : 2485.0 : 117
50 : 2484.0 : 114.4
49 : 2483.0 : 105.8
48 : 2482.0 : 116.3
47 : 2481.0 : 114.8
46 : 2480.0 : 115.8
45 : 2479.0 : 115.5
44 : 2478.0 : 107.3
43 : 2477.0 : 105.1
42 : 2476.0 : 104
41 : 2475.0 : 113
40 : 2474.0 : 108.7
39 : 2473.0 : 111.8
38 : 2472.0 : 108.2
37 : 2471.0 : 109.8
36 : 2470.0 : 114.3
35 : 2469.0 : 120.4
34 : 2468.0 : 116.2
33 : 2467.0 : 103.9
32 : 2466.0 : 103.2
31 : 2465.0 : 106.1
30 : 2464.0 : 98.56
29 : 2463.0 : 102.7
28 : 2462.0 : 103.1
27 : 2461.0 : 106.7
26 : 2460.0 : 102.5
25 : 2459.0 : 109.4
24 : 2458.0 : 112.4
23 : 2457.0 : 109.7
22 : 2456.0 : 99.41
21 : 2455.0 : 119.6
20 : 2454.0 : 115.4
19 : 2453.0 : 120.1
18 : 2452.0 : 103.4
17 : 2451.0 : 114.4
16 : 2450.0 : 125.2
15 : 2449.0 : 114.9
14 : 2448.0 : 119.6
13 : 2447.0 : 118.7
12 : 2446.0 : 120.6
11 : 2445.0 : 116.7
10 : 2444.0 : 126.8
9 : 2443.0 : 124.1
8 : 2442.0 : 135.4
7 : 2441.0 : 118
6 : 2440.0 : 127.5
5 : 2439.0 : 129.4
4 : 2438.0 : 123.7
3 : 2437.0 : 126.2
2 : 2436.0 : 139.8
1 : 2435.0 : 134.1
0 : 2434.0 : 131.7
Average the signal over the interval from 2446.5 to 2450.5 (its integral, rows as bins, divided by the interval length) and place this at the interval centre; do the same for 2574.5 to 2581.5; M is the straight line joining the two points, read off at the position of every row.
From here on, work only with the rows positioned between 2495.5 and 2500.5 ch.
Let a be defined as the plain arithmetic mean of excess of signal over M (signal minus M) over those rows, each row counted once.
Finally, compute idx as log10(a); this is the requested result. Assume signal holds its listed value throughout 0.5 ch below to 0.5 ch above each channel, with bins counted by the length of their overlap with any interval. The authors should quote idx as 1.4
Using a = 24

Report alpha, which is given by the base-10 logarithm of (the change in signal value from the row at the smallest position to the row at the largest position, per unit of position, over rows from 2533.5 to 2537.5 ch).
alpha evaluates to 0.2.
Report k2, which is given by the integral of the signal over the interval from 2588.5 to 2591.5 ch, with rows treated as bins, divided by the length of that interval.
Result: 115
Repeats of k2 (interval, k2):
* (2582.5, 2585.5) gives 130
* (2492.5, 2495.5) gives 132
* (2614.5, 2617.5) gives 48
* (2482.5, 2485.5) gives 112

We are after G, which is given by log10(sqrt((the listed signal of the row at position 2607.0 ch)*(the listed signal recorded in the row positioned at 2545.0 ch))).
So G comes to 1.99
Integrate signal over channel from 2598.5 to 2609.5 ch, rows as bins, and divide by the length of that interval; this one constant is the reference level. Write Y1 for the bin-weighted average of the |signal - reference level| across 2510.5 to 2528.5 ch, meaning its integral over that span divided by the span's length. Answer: 38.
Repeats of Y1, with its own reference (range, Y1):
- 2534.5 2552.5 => 35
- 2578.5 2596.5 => 44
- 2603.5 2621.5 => 17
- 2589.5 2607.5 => 17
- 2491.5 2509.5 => 65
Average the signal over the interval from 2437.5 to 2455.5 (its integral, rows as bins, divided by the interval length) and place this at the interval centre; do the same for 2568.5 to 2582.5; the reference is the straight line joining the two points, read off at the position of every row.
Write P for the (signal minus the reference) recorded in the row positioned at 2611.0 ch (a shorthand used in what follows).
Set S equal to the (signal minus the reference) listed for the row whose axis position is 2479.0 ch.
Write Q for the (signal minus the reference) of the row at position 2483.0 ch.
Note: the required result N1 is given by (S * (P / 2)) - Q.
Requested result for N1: 244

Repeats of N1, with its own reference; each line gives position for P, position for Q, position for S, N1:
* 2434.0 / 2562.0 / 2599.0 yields -218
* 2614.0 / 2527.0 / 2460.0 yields 702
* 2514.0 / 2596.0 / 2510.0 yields 28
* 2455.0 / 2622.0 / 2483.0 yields 84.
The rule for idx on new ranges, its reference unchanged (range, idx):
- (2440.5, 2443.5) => 0.8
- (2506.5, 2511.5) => 1.0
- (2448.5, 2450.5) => -0.4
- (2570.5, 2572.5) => 0.3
